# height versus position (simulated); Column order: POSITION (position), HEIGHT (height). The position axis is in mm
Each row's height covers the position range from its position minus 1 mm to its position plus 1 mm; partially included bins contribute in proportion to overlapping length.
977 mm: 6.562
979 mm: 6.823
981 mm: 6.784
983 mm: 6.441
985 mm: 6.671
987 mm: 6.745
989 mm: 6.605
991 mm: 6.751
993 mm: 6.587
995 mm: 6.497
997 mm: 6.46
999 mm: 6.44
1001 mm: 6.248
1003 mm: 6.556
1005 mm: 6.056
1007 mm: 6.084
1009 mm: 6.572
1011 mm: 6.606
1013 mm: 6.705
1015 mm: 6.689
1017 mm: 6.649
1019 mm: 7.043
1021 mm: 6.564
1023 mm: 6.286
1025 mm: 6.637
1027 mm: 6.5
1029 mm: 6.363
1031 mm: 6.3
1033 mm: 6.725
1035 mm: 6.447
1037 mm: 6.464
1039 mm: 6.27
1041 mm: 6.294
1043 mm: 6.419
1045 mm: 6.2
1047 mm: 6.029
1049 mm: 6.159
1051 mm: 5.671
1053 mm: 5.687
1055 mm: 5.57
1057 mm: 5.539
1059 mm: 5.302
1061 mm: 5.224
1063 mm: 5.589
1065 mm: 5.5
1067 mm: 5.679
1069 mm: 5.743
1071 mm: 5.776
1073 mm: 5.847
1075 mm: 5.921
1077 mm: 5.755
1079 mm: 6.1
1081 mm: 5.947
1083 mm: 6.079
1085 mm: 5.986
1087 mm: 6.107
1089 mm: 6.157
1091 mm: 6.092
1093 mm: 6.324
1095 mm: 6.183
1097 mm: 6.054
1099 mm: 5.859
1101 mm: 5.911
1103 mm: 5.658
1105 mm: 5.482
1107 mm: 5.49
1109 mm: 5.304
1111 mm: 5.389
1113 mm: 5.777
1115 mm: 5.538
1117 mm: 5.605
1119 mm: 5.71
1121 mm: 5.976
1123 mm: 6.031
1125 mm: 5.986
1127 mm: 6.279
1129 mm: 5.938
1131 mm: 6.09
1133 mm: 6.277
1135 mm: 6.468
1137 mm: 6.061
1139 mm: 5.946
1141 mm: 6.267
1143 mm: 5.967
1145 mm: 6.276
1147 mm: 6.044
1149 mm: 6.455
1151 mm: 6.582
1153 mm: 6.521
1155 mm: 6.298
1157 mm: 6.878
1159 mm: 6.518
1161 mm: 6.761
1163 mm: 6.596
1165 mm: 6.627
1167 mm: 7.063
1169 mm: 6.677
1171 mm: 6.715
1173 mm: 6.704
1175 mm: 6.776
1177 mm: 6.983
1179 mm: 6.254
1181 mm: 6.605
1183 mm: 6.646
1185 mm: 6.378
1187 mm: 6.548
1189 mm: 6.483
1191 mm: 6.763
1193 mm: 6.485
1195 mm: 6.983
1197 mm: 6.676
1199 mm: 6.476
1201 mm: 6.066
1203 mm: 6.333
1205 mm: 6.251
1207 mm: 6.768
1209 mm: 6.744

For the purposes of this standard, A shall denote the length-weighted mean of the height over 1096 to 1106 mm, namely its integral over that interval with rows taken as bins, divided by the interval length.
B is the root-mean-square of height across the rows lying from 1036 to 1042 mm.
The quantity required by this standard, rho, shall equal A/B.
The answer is 0.91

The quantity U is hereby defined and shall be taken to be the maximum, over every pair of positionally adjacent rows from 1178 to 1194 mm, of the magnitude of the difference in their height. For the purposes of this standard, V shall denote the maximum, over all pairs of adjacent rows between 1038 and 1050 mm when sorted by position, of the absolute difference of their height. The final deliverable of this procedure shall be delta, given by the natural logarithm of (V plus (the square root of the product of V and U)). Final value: -0.70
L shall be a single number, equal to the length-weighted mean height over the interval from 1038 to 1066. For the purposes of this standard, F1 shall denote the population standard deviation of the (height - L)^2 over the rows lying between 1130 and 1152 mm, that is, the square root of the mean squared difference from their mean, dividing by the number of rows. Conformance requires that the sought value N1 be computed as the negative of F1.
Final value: -0.18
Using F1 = 0.18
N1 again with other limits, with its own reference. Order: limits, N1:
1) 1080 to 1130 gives -0.08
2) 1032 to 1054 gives -0.23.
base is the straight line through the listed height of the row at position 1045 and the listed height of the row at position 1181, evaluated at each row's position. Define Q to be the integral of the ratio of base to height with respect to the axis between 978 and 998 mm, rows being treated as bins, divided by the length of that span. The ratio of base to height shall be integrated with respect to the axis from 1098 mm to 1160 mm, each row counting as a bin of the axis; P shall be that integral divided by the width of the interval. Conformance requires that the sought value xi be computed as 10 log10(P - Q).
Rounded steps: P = 1.08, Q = 0.91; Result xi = -7.8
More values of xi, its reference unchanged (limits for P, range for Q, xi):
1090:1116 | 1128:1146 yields -12.8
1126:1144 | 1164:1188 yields -12.0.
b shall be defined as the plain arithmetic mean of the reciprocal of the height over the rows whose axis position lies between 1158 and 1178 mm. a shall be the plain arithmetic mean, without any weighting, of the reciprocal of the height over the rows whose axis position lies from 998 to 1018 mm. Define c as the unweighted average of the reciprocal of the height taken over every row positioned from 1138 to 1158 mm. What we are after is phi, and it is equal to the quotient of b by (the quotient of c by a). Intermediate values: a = 0.155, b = 0.148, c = 0.158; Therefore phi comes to 0.15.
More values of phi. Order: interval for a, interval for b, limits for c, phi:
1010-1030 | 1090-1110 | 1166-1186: 0.17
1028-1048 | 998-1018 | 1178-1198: 0.16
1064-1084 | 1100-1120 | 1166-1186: 0.21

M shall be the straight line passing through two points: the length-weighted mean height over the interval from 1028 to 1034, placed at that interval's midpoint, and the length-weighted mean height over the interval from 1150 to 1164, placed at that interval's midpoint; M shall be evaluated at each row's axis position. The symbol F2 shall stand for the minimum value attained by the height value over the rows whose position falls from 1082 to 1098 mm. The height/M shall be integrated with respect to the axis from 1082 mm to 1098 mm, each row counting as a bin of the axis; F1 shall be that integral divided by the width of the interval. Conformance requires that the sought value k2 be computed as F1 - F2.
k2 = -5.05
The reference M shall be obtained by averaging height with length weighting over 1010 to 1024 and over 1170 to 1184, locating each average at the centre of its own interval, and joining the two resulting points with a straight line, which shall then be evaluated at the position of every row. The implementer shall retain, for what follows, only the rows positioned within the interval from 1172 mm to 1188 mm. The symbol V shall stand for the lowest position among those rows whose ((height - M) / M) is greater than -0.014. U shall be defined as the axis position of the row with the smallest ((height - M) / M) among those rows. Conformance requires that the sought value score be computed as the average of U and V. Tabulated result 1176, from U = 1179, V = 1173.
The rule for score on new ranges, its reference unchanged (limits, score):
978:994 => 981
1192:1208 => 1198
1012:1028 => 1018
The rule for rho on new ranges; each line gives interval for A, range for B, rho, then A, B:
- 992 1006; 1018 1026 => 0.97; 6.41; 6.6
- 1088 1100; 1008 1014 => 0.92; 6.11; 6.6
